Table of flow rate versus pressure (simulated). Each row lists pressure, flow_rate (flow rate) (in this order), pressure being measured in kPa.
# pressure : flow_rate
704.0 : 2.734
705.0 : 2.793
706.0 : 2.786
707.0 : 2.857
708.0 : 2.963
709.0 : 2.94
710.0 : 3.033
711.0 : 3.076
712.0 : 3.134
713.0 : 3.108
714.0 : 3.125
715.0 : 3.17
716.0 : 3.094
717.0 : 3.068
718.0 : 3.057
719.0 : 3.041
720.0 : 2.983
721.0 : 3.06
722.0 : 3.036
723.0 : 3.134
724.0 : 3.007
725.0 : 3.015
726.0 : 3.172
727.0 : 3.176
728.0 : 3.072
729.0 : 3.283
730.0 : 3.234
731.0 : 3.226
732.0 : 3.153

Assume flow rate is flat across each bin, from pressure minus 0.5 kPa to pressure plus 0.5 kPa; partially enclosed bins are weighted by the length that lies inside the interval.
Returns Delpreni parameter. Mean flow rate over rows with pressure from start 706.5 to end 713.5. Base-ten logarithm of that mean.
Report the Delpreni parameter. 0.479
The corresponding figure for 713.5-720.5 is 0.488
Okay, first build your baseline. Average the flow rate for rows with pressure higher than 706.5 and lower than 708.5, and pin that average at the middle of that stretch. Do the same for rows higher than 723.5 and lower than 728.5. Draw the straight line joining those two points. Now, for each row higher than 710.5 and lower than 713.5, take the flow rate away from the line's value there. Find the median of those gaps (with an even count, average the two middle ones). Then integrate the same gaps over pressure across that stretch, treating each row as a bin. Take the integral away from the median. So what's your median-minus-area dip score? 0.31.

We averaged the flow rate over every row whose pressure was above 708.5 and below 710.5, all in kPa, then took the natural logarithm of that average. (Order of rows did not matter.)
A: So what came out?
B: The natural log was 1.09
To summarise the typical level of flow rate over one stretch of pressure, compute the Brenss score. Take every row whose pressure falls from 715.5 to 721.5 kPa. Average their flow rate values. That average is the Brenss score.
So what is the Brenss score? 3.05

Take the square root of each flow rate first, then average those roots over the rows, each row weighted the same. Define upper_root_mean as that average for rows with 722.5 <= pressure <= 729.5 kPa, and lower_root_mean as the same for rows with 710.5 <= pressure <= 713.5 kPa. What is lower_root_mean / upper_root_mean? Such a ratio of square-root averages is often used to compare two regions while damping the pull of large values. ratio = 1.00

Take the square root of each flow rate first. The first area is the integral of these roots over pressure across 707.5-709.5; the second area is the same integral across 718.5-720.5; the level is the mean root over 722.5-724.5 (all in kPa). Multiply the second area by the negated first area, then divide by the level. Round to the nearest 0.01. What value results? -6.81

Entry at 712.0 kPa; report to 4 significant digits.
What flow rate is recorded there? 3.134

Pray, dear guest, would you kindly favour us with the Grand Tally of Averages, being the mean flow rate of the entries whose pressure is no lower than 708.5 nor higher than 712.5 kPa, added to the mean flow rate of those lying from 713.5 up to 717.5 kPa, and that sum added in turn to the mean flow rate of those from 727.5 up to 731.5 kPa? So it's 9.36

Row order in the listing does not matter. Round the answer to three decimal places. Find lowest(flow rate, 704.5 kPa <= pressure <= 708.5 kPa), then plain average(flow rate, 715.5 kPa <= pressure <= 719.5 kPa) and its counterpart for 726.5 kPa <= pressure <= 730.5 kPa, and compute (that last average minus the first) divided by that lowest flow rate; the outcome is 0.045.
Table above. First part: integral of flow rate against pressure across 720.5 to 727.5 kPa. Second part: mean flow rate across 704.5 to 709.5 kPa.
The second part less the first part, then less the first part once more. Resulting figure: -40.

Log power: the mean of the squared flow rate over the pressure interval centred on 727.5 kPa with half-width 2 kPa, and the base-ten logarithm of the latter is 1.00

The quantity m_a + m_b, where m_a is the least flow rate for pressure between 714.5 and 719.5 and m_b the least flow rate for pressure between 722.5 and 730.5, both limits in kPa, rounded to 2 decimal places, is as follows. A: 6.05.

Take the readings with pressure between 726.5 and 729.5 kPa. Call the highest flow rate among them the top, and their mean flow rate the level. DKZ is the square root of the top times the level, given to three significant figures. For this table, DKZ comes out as 3.23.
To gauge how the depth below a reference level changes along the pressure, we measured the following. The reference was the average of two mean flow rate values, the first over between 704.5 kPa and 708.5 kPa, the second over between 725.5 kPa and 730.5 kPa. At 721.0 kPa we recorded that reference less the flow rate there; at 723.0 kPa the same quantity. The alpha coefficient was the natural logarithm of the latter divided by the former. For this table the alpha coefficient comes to 1.0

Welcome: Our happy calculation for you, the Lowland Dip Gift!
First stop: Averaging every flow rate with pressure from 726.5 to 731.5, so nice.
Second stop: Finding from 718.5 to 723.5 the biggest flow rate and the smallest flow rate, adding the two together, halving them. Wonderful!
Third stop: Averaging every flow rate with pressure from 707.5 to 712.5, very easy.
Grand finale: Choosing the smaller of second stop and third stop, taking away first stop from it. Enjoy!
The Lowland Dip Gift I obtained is -0.17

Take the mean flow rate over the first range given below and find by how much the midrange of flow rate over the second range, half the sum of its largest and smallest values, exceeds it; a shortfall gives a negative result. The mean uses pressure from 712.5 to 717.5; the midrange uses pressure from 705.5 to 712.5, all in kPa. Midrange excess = -0.15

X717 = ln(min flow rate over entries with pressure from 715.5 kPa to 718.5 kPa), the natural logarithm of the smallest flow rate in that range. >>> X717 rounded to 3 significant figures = 1.12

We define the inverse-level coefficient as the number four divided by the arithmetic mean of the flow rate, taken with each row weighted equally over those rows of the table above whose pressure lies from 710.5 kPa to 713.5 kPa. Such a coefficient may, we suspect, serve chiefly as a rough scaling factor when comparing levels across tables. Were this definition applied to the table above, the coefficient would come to 1.29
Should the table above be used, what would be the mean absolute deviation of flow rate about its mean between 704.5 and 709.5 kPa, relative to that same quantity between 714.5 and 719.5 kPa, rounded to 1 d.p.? 1.8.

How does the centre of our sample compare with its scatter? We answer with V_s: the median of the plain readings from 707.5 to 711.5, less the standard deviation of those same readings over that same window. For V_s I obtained 2.94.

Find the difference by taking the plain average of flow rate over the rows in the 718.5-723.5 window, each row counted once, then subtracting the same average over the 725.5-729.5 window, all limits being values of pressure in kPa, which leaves -0.12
